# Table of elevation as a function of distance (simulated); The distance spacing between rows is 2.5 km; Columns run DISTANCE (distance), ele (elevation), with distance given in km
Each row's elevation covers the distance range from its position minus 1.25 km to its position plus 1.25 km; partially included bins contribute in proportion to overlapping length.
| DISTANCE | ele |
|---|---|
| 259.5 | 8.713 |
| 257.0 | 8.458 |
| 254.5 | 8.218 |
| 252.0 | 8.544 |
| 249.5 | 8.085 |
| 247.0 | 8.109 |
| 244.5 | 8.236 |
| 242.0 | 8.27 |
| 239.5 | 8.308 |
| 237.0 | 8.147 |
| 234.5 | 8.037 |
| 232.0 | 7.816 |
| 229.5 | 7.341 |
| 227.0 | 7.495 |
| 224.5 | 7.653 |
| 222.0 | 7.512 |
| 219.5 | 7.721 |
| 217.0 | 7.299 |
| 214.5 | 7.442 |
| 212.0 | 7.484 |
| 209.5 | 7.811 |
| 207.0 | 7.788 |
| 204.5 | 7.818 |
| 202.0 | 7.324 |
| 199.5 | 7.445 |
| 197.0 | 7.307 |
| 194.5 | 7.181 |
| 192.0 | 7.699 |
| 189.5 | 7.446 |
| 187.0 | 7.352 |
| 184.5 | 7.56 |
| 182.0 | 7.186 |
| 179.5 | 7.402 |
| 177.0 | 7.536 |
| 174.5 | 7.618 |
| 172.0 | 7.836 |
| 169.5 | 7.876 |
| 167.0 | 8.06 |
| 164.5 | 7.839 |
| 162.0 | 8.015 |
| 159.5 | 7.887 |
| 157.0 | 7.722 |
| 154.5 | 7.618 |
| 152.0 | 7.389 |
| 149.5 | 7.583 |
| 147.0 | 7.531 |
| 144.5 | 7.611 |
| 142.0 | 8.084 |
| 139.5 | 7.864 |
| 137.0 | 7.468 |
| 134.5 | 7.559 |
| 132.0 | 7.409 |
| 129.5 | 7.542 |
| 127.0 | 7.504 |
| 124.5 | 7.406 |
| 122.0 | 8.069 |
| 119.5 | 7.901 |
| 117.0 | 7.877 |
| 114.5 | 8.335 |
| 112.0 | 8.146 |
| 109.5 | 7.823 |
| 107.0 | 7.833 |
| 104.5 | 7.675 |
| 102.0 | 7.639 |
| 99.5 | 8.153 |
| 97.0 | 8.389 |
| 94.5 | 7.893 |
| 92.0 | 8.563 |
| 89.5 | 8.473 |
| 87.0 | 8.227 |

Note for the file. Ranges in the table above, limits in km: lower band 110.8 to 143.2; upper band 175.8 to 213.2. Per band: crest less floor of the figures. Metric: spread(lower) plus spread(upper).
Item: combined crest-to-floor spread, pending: 1.57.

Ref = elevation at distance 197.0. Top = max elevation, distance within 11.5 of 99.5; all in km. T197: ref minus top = -1.26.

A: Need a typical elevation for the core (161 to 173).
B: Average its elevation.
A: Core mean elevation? 7.9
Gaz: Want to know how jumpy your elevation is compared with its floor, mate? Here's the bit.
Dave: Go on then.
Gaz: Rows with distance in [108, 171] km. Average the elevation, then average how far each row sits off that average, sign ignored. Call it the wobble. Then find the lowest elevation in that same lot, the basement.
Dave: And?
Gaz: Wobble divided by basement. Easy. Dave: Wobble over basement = 0.031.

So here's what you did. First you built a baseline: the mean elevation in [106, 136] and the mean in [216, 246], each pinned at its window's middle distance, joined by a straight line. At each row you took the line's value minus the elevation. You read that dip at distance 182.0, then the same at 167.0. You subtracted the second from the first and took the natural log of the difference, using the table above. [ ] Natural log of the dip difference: -0.1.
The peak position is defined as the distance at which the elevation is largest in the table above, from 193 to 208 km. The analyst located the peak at 204.5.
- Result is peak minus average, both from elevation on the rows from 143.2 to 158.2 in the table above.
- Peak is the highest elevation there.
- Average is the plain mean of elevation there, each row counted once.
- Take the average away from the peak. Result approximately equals 0.15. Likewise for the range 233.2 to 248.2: 0.12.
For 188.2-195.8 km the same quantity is 0.26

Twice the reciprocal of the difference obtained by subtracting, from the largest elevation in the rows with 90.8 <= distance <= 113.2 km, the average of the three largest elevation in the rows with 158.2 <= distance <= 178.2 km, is 3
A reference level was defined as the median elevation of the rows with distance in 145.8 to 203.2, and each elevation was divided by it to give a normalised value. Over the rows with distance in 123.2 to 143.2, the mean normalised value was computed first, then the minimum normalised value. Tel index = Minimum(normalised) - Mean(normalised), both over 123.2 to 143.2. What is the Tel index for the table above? -0.026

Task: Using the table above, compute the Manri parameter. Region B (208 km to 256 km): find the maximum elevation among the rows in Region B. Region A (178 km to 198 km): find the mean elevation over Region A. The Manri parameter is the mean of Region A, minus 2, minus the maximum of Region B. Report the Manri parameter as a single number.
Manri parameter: -3.15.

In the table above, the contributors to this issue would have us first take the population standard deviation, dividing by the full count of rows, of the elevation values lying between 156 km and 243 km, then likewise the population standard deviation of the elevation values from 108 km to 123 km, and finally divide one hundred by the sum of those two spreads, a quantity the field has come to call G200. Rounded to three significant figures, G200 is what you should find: 211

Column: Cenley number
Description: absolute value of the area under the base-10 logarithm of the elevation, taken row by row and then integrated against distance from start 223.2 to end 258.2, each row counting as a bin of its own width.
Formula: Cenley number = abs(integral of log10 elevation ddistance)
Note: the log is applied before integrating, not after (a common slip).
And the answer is 31.69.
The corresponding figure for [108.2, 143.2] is 31.18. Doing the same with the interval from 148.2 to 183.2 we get 30.99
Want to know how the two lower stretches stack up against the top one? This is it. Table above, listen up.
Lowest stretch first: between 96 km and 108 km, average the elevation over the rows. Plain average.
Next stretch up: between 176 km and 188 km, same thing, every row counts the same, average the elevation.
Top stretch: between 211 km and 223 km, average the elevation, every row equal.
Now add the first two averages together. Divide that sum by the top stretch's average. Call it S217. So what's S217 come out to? 2.05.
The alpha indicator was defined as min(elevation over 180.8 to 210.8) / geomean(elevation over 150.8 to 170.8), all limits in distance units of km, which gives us 0.921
